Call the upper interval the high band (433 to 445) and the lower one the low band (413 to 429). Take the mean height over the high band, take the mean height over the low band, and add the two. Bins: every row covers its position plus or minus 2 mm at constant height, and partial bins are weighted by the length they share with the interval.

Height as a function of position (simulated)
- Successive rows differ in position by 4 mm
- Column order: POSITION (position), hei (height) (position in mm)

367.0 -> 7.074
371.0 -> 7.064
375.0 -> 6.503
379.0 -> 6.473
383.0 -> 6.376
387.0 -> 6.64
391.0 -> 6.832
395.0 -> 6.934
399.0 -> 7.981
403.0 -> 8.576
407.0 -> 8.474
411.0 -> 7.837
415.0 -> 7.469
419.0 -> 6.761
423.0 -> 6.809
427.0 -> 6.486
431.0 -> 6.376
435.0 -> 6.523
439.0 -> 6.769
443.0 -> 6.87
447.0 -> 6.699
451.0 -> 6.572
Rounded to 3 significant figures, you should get 13.6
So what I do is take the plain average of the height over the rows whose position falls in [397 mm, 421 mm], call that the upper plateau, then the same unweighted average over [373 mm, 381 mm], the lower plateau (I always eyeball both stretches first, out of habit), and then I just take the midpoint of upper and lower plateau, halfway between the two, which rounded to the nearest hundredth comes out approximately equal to 7.17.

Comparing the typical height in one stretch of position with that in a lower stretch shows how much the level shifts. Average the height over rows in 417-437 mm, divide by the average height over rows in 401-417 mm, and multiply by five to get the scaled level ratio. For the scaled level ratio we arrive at 4.1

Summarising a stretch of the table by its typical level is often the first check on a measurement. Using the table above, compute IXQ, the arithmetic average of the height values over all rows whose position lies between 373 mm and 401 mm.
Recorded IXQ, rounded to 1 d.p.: 6.8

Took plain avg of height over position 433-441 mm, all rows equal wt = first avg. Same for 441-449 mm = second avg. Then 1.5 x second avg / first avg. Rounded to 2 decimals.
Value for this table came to 1.53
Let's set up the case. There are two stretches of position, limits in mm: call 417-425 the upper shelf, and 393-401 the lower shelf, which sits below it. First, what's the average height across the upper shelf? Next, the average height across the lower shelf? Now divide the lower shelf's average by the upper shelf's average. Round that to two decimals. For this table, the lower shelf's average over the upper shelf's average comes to 1.10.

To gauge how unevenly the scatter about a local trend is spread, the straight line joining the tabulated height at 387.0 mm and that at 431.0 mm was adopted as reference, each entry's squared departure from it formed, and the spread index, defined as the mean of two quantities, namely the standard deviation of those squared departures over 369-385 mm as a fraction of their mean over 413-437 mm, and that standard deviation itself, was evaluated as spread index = 0.1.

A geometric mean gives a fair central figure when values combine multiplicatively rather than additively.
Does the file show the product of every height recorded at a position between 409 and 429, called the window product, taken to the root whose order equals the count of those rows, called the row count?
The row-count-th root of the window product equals 7.1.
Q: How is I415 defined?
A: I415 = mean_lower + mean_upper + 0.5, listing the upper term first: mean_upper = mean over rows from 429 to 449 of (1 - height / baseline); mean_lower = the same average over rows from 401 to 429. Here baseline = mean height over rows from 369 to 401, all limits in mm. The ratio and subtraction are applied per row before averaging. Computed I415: 0.44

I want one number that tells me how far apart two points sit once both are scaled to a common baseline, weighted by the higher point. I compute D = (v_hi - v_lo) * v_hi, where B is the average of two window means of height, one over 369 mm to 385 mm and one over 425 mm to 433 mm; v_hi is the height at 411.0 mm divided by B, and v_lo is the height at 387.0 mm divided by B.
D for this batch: 0.22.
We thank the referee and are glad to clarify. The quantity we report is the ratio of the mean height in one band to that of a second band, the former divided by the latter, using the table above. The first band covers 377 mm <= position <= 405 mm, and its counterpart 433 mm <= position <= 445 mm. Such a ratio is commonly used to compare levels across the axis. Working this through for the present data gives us 1.06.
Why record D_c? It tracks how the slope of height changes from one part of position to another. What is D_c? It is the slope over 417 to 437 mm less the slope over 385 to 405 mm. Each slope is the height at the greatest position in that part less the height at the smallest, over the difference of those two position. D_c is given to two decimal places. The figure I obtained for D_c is -0.14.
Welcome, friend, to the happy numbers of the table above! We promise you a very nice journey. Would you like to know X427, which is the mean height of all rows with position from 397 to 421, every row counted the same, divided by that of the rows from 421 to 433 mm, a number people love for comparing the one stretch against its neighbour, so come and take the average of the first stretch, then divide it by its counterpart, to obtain 1.20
